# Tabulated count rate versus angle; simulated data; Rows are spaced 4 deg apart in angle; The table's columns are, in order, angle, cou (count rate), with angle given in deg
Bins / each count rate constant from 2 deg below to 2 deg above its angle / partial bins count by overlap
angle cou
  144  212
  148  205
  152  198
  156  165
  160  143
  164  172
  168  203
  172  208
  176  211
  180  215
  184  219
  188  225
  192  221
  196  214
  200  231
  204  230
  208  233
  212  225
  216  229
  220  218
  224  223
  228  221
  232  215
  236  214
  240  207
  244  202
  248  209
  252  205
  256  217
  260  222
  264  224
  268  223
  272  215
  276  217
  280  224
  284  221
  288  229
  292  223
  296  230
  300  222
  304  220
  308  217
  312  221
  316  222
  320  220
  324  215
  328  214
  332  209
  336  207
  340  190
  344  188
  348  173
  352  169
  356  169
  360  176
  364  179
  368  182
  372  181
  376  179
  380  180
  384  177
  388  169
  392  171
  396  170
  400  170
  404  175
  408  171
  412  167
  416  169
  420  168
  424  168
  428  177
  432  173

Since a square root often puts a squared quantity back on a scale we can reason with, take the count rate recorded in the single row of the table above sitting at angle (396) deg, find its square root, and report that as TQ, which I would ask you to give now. 13.04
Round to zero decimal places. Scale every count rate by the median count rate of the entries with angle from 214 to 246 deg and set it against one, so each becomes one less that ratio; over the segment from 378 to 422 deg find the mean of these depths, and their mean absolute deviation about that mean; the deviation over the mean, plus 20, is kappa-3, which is 20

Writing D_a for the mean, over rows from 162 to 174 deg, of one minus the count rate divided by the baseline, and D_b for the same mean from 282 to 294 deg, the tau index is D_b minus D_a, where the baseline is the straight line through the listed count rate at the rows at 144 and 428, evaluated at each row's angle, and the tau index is -0.23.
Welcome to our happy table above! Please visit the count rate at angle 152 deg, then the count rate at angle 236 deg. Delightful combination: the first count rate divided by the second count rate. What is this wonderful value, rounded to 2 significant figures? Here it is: 0.93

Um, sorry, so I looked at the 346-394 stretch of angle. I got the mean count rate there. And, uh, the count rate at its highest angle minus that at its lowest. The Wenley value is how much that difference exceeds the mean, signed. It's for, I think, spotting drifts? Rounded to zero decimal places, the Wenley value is -177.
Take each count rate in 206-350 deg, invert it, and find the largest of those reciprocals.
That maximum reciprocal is 0.0058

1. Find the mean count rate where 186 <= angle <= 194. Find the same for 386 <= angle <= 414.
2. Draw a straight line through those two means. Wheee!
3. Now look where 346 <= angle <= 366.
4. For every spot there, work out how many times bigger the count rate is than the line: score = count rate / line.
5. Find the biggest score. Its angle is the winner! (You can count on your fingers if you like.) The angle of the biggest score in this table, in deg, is 364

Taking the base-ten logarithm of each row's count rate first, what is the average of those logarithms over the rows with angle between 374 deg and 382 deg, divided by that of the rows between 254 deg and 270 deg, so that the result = 0.96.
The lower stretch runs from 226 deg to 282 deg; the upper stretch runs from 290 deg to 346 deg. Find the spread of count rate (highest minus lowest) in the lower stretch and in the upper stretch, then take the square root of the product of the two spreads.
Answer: 30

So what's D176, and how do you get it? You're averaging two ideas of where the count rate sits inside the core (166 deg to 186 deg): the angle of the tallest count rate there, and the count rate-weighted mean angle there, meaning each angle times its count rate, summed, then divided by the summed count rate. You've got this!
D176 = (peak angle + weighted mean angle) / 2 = 180.1 deg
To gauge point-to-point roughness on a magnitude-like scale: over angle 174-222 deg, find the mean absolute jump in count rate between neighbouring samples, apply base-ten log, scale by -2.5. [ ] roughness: -1.99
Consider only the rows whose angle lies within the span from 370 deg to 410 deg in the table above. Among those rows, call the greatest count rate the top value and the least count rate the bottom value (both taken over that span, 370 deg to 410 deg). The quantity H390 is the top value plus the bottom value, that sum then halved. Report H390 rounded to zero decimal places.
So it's 175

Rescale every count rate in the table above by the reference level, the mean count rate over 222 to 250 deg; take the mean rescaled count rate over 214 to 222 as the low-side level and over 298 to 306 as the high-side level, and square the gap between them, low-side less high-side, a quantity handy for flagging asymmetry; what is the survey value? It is 0.00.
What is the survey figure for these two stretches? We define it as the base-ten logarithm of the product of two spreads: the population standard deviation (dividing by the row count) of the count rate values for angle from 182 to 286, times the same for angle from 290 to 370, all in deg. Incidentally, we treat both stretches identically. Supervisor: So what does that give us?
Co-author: 2.20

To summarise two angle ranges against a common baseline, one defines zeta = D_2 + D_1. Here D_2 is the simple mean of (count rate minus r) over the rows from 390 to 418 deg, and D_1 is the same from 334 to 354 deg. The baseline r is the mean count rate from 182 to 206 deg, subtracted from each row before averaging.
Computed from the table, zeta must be -91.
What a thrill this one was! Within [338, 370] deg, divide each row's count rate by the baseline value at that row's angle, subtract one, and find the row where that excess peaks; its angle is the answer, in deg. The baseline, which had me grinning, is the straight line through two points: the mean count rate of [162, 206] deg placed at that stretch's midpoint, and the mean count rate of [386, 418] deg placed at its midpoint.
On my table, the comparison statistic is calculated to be 340 deg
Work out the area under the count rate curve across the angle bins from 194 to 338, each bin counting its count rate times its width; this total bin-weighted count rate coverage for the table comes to 31552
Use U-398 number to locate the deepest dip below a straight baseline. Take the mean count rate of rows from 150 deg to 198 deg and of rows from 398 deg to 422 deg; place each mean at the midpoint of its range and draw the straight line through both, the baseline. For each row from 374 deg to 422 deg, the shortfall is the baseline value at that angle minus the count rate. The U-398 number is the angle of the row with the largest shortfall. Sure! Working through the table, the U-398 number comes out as 388 deg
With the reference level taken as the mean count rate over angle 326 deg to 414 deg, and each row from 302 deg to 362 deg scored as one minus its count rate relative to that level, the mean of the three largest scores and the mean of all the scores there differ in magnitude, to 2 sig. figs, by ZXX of 0.17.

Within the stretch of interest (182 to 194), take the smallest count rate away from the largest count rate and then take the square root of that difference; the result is 2.4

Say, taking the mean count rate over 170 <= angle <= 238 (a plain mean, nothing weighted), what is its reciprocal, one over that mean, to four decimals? 0.0045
